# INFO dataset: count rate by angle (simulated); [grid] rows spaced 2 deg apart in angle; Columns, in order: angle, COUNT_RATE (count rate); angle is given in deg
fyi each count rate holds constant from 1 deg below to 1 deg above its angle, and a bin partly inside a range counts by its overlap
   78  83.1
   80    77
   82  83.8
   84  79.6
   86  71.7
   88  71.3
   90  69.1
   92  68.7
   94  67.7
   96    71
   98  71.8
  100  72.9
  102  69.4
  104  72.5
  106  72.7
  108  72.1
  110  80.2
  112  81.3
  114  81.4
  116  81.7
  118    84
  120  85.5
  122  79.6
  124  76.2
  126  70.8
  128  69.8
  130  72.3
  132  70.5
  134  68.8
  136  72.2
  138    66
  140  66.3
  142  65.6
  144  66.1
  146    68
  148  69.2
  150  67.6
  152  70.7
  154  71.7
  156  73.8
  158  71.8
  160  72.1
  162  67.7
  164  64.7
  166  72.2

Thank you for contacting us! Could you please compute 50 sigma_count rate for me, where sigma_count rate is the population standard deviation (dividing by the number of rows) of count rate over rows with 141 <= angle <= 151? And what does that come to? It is 65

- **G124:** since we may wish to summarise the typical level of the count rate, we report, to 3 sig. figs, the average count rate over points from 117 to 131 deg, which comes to 76.9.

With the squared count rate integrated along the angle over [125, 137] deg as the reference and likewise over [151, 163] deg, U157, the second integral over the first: 1.02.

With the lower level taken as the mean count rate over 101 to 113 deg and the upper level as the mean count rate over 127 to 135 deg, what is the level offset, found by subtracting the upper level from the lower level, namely 4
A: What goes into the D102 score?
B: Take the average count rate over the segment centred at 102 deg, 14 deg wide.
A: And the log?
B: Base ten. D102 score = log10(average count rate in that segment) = 1.86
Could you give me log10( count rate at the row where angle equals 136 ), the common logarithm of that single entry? 1.859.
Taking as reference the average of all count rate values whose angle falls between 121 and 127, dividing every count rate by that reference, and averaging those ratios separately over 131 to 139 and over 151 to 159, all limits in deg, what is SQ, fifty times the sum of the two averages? 94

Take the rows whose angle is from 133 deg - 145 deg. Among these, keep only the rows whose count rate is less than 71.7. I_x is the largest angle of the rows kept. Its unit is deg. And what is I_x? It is 144 deg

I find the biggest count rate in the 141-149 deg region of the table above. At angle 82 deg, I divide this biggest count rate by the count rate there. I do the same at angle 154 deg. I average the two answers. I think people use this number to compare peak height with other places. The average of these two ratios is 0.90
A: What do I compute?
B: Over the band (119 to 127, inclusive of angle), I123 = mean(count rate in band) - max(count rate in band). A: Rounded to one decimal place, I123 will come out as -7.5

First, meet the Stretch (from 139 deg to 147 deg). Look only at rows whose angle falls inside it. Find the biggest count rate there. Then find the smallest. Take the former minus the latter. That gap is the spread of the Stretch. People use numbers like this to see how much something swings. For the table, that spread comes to 2.4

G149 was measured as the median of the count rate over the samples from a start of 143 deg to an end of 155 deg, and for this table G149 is 68.6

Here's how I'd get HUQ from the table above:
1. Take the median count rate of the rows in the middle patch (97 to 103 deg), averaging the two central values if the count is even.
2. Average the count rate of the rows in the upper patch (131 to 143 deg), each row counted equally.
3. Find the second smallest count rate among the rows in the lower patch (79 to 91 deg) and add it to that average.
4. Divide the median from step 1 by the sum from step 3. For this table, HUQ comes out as 0.51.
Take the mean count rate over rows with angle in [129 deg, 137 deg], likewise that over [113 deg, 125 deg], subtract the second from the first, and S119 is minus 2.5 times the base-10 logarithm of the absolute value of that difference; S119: -2.5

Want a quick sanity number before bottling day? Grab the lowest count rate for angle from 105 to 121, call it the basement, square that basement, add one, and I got 5199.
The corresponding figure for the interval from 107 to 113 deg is 5199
